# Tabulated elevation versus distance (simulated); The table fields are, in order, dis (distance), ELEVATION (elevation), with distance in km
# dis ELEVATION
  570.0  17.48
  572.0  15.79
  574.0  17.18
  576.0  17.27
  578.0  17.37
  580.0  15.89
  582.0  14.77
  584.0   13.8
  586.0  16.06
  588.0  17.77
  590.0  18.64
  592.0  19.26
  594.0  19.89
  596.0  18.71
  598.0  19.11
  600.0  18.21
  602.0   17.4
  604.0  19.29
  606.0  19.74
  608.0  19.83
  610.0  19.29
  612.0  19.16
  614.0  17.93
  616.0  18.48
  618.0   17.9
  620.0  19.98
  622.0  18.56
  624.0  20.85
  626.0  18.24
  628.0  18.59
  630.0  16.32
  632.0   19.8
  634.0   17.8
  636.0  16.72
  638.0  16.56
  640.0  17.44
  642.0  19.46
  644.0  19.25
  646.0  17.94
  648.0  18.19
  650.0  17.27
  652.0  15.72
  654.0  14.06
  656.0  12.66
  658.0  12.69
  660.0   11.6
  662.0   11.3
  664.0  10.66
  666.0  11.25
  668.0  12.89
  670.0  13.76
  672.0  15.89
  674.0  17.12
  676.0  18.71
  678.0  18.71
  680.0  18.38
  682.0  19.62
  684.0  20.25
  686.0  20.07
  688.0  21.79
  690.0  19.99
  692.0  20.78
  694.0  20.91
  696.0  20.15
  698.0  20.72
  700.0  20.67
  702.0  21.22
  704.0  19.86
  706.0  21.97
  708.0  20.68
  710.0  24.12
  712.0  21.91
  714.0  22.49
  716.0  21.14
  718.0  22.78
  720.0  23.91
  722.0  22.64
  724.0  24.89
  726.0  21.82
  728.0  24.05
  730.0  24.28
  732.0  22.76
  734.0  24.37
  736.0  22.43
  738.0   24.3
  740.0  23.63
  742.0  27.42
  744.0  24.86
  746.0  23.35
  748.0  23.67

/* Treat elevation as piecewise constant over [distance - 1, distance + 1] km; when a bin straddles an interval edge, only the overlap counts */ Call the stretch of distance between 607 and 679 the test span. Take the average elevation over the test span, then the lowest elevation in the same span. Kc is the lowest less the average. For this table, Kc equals -6.1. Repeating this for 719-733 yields -1.7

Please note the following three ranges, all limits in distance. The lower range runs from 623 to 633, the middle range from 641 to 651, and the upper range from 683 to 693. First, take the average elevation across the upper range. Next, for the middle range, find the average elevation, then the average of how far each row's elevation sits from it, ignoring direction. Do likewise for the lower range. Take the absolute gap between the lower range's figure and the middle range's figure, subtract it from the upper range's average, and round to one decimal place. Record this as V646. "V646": 20.1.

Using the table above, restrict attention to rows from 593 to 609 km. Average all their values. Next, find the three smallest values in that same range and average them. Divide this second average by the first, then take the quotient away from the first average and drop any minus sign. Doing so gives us 18.1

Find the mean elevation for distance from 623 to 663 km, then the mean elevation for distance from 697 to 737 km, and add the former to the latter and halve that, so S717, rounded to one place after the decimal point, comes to 19.5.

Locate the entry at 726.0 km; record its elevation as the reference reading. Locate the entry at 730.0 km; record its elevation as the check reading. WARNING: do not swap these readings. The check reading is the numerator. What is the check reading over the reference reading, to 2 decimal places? 1.11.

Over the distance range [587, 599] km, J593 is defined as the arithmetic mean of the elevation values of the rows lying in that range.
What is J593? 18.9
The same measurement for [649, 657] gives 14.9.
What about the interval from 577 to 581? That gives 16.6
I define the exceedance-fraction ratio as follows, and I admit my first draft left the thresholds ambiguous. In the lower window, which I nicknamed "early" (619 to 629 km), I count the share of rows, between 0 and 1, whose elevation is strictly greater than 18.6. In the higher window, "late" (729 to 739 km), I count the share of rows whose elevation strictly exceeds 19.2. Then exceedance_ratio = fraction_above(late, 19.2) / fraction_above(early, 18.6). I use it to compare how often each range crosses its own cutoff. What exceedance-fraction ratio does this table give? 2.5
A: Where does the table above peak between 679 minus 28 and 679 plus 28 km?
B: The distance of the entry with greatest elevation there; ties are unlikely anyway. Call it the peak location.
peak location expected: 706.0 km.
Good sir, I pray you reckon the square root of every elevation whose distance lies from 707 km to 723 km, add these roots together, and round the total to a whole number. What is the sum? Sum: 38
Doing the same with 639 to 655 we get 33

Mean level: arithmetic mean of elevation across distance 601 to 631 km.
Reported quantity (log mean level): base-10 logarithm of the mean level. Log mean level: 1.27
